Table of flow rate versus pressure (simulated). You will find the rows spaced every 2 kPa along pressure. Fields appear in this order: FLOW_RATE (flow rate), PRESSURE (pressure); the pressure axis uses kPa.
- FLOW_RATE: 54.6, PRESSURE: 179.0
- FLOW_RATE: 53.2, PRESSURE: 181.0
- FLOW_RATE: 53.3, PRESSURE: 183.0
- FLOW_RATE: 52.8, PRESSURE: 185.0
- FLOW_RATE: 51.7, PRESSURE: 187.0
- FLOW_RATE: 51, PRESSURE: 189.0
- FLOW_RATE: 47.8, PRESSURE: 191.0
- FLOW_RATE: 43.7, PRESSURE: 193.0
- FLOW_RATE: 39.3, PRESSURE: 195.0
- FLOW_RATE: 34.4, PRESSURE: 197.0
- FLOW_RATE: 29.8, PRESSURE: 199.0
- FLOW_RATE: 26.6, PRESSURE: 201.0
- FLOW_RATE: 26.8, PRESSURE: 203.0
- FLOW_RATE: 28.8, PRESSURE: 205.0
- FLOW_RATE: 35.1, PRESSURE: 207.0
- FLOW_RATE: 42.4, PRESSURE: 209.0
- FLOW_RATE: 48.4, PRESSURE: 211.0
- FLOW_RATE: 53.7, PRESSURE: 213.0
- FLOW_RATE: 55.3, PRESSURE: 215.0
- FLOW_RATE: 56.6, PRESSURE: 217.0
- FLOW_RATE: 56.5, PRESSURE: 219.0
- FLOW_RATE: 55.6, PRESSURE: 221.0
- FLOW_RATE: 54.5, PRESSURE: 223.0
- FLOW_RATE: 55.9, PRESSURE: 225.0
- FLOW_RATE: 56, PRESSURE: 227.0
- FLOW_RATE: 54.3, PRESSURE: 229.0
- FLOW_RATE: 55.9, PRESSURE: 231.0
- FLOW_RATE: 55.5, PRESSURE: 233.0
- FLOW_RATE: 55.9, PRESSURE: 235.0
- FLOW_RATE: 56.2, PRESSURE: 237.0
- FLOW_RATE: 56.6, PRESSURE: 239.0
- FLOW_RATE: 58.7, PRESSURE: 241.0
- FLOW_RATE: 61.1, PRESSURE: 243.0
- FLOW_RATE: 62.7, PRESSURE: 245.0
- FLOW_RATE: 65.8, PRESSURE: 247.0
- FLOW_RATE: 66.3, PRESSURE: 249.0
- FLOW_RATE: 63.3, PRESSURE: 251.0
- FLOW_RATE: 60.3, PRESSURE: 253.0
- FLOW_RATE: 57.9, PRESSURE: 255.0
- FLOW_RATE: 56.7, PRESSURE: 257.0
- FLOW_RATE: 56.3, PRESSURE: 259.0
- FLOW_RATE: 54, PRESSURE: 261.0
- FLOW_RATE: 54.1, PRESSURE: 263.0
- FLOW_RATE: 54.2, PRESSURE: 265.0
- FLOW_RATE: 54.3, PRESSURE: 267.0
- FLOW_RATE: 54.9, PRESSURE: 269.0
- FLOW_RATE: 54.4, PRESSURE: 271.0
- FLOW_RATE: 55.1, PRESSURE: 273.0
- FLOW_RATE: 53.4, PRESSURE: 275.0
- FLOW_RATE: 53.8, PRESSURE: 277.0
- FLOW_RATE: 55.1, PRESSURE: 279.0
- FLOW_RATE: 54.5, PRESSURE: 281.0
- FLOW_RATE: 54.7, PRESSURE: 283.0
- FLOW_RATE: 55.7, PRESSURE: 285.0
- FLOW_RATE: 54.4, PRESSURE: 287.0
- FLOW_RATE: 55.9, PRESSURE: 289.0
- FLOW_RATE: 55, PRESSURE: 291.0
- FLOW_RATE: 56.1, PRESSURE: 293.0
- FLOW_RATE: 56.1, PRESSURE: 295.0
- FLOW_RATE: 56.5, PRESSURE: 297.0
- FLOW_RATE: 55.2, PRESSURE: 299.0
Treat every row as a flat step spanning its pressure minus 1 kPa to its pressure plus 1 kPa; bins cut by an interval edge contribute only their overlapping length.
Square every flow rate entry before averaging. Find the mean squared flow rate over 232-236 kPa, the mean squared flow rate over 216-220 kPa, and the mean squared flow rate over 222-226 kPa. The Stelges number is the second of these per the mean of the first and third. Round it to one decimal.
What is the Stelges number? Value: 1.0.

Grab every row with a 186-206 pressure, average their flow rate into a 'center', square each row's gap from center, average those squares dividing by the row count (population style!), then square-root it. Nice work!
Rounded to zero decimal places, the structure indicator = 10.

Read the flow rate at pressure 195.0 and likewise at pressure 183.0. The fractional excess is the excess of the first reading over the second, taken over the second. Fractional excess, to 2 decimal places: -0.26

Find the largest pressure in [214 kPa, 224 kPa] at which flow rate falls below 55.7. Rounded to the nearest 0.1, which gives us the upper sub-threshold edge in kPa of 223.0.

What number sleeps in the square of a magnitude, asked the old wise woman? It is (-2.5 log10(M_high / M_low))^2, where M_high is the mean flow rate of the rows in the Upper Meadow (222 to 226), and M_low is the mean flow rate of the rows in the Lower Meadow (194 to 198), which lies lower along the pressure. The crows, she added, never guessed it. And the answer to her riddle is 0.19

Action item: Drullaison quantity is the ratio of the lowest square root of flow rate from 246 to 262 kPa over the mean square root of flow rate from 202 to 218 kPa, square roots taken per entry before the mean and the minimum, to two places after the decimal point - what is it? 1.13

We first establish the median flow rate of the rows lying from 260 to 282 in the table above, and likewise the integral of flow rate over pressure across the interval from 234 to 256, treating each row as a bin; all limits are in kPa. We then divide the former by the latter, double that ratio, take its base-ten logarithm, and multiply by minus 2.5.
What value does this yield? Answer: 2.72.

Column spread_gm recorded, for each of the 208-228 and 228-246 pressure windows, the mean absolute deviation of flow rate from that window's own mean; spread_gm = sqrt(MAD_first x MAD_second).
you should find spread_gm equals 2.7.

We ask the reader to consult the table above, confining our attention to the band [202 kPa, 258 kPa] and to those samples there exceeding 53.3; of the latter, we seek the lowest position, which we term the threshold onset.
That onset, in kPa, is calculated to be 213.0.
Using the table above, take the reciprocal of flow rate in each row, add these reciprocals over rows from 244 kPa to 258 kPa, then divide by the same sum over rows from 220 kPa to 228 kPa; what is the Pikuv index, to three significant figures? 1.57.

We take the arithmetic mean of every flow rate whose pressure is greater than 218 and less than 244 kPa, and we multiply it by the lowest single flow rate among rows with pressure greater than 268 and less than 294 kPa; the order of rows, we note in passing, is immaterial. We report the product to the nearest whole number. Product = 3010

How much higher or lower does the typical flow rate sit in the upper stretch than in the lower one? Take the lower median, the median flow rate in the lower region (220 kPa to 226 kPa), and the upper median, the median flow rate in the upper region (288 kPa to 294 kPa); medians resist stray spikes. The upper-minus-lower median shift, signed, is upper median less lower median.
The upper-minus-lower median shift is 0.3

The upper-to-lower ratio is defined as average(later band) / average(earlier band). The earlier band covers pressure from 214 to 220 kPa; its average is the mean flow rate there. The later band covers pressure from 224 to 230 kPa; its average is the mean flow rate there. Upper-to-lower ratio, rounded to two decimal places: 0.99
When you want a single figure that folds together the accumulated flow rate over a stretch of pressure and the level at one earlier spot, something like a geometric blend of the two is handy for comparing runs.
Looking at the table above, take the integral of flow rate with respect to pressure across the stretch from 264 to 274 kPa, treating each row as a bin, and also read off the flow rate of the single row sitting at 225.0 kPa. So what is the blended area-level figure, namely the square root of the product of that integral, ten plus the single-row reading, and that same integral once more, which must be 4431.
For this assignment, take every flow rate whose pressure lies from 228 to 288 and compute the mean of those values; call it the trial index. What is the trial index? 56.9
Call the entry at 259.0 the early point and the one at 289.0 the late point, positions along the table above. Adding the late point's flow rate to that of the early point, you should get 112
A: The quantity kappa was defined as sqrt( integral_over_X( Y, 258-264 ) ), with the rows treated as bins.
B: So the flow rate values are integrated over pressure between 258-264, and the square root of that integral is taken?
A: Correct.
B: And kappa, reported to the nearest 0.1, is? 18.1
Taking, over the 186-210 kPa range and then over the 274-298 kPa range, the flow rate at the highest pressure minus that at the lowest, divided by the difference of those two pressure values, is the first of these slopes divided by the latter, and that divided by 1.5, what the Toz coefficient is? -2.0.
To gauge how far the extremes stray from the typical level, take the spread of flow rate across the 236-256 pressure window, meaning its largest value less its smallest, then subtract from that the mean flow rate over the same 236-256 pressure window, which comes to -51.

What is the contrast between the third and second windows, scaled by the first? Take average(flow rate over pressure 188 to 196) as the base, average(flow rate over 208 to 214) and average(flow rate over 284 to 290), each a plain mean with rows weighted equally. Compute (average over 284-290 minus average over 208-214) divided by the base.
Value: 0.2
